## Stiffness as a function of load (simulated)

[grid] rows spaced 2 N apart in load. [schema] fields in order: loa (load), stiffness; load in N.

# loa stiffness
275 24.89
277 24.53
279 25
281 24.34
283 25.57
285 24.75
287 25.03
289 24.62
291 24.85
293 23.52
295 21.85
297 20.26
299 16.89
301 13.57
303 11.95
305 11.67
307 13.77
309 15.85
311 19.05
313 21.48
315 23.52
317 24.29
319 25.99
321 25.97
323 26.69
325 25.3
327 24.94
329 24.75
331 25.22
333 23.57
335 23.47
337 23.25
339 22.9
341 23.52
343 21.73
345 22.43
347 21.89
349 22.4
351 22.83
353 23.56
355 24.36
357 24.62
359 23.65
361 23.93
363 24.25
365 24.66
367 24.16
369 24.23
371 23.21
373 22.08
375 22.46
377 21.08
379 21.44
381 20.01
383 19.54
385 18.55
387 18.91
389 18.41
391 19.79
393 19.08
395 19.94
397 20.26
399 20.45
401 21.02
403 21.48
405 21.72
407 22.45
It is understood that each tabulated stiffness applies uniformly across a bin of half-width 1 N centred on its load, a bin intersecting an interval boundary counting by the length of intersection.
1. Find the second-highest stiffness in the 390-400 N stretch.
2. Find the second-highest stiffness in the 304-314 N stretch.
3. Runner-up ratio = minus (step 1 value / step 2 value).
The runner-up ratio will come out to -1.06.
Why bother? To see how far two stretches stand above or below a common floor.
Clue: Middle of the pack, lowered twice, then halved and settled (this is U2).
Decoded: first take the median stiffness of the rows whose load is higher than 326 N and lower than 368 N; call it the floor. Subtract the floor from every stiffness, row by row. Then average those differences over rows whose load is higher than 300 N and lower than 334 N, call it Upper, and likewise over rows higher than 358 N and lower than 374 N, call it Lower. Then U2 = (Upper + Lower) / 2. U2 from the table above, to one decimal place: -1.2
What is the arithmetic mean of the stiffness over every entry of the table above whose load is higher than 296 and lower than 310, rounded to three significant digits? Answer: 14.9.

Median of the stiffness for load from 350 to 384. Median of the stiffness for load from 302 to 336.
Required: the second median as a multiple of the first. 1.00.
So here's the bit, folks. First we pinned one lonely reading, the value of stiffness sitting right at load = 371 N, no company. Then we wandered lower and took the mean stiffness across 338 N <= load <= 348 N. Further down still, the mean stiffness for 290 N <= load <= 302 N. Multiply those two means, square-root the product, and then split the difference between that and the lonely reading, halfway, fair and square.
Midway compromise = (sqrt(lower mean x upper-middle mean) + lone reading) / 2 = 22.3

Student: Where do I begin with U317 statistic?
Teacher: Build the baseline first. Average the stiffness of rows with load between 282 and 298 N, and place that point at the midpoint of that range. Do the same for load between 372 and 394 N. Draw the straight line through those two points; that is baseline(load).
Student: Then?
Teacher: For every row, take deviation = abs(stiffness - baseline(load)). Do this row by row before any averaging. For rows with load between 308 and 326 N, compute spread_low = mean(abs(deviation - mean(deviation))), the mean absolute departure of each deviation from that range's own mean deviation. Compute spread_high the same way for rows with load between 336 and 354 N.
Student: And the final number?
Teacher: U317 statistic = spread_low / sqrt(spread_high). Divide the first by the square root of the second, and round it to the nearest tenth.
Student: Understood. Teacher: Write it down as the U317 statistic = 1.9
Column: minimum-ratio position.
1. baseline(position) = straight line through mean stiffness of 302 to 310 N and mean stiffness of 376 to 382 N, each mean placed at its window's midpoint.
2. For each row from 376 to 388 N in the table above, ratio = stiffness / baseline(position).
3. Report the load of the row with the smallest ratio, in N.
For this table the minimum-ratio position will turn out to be 385 N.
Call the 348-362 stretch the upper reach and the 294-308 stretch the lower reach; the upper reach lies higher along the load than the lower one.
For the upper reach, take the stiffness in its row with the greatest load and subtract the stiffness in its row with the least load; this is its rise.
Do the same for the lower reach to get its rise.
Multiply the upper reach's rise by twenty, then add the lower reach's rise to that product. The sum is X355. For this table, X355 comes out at 23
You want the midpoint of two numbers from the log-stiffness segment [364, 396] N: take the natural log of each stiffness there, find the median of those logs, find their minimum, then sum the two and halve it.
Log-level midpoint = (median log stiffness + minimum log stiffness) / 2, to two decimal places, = 2.97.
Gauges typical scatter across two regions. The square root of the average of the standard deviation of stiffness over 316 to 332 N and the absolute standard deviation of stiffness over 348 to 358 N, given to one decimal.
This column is 0.9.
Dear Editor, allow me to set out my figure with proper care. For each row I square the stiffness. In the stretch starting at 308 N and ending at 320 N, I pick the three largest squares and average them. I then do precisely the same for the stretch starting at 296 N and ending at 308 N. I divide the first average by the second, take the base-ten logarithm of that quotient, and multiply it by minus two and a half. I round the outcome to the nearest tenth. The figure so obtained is -0.8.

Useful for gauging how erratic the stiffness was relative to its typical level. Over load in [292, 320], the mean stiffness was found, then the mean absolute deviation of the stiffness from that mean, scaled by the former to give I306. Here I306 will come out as 0.222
